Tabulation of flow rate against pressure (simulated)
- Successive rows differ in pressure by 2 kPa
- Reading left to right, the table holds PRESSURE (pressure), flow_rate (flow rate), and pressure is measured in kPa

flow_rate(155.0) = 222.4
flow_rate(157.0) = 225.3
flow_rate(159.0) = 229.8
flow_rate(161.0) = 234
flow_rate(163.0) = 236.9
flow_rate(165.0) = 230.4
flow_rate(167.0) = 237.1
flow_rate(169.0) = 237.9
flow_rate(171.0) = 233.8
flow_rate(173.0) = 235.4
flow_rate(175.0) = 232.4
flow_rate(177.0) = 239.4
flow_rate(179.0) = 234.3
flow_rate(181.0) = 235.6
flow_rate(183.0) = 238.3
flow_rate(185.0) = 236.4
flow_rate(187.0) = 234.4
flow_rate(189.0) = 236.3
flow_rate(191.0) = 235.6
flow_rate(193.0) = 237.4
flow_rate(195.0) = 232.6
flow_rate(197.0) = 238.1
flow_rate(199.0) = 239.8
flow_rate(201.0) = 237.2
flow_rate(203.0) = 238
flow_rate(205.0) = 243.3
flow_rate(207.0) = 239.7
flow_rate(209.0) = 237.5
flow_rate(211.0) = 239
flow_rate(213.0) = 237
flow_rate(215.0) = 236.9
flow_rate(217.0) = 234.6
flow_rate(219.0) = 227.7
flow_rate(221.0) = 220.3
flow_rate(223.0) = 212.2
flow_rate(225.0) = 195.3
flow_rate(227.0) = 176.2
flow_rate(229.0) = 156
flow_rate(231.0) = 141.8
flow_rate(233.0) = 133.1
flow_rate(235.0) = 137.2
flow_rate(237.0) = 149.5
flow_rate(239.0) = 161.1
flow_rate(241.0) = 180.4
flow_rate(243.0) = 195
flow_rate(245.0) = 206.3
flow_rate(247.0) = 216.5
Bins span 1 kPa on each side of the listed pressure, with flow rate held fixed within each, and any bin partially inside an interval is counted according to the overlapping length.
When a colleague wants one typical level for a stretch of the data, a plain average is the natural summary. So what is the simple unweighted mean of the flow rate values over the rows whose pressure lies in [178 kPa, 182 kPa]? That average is 235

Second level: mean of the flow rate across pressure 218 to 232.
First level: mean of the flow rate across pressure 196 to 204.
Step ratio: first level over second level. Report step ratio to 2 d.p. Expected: 1.25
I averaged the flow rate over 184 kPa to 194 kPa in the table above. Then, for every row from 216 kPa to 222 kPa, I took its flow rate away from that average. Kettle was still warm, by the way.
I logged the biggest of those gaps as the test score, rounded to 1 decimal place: 15.7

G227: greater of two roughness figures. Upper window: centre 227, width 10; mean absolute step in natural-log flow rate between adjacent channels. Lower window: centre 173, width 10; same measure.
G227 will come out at 0.10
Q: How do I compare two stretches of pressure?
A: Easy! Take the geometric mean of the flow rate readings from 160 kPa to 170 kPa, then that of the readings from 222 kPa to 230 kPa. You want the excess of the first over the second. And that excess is 52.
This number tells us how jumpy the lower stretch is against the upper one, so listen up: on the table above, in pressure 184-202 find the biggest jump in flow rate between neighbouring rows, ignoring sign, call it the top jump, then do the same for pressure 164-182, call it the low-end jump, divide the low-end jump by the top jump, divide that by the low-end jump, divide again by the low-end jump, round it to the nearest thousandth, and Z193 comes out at 0.026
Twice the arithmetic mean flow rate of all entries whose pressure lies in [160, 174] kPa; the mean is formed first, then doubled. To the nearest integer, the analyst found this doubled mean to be 470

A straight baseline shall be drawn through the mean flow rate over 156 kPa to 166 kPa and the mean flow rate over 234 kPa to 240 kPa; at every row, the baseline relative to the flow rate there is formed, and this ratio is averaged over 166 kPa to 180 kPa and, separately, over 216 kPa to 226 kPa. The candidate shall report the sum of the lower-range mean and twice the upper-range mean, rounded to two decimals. 2.46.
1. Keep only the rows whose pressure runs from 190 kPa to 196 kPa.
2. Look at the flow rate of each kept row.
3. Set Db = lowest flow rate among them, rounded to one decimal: 232.6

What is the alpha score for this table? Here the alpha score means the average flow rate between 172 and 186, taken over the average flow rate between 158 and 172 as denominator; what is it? 1.01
